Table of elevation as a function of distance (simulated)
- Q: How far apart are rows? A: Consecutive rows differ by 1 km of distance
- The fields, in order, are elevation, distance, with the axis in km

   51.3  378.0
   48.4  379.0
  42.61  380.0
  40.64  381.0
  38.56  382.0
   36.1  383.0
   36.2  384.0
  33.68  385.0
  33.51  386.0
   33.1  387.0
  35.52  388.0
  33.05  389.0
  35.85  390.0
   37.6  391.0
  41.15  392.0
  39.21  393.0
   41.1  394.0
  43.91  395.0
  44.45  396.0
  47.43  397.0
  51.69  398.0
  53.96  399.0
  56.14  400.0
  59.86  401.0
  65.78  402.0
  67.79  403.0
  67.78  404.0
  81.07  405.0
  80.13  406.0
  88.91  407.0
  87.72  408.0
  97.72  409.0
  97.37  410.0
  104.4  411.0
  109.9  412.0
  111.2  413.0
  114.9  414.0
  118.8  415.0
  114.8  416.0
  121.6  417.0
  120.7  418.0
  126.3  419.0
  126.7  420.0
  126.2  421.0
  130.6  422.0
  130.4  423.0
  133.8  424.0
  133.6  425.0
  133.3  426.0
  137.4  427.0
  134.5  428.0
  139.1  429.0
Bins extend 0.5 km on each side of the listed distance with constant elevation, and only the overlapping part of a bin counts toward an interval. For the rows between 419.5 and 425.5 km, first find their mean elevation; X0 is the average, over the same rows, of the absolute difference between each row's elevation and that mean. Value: 2.5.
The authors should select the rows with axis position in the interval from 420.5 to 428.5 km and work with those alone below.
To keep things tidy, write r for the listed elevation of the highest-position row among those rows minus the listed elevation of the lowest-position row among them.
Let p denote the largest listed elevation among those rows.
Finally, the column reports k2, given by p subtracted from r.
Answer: -129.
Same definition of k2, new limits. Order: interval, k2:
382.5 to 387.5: -39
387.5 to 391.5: -36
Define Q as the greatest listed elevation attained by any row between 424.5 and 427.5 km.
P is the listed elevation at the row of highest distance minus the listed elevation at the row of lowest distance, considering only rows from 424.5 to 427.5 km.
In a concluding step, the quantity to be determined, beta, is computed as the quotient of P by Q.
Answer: 0.03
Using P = 4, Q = 137.4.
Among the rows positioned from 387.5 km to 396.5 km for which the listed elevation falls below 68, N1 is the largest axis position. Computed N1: 396.0 km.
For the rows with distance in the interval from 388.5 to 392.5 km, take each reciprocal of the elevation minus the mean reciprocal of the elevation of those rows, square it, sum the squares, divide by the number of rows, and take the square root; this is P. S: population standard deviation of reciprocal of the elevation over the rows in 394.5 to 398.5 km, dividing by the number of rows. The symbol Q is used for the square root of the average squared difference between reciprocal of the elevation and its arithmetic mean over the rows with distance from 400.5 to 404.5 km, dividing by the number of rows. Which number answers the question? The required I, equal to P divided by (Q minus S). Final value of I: -4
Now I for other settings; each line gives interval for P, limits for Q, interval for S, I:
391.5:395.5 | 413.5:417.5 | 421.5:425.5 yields 9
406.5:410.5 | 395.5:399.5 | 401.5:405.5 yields 1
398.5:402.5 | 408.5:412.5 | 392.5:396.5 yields -2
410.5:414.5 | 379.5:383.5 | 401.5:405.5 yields 1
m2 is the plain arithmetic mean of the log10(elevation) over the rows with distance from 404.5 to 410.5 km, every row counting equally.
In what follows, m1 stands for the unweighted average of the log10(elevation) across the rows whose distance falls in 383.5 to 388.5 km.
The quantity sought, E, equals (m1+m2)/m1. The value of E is 2.27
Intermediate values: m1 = 1.54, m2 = 1.9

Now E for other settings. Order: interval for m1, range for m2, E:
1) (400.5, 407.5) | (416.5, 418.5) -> 2.12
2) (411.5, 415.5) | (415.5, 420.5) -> 2.01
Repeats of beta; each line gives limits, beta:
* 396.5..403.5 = 0.30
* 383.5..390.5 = -0.01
